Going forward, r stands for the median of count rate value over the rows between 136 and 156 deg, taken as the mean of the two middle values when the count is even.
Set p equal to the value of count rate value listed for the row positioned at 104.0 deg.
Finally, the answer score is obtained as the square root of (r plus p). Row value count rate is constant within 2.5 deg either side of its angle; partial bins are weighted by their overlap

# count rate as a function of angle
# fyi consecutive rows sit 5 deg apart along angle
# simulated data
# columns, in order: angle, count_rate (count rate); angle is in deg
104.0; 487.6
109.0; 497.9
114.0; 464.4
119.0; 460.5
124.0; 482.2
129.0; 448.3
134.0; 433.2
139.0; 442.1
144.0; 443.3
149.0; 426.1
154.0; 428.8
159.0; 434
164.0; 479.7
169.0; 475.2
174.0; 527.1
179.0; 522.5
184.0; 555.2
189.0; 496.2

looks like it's 30.4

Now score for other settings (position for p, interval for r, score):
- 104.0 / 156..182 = 31.1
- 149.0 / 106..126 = 30.0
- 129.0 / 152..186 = 30.5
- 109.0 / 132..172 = 30.6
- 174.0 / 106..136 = 31.5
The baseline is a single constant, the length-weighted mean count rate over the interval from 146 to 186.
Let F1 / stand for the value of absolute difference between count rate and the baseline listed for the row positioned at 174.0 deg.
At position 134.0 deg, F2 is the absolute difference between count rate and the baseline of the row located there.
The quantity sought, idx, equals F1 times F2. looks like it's 2204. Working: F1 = 47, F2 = 46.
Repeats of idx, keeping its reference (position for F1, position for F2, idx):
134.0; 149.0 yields 2490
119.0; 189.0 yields 317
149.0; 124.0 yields 135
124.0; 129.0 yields 79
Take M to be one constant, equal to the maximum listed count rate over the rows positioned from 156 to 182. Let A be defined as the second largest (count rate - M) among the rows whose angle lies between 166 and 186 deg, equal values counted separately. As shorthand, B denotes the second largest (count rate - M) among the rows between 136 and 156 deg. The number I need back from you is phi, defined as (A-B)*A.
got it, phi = 0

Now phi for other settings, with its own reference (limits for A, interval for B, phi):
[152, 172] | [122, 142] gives -1396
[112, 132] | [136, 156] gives -1398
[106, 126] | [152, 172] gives -314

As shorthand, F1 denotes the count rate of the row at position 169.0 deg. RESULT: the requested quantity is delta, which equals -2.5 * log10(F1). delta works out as -6.69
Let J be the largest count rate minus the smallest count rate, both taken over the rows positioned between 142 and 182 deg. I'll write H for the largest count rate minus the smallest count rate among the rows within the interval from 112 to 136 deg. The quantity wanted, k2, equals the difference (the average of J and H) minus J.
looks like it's -26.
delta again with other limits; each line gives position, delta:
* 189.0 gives -6.74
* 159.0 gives -6.59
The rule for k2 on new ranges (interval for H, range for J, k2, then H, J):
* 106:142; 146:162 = 28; 65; 8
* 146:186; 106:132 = 40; 129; 50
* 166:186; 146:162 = 36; 80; 8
